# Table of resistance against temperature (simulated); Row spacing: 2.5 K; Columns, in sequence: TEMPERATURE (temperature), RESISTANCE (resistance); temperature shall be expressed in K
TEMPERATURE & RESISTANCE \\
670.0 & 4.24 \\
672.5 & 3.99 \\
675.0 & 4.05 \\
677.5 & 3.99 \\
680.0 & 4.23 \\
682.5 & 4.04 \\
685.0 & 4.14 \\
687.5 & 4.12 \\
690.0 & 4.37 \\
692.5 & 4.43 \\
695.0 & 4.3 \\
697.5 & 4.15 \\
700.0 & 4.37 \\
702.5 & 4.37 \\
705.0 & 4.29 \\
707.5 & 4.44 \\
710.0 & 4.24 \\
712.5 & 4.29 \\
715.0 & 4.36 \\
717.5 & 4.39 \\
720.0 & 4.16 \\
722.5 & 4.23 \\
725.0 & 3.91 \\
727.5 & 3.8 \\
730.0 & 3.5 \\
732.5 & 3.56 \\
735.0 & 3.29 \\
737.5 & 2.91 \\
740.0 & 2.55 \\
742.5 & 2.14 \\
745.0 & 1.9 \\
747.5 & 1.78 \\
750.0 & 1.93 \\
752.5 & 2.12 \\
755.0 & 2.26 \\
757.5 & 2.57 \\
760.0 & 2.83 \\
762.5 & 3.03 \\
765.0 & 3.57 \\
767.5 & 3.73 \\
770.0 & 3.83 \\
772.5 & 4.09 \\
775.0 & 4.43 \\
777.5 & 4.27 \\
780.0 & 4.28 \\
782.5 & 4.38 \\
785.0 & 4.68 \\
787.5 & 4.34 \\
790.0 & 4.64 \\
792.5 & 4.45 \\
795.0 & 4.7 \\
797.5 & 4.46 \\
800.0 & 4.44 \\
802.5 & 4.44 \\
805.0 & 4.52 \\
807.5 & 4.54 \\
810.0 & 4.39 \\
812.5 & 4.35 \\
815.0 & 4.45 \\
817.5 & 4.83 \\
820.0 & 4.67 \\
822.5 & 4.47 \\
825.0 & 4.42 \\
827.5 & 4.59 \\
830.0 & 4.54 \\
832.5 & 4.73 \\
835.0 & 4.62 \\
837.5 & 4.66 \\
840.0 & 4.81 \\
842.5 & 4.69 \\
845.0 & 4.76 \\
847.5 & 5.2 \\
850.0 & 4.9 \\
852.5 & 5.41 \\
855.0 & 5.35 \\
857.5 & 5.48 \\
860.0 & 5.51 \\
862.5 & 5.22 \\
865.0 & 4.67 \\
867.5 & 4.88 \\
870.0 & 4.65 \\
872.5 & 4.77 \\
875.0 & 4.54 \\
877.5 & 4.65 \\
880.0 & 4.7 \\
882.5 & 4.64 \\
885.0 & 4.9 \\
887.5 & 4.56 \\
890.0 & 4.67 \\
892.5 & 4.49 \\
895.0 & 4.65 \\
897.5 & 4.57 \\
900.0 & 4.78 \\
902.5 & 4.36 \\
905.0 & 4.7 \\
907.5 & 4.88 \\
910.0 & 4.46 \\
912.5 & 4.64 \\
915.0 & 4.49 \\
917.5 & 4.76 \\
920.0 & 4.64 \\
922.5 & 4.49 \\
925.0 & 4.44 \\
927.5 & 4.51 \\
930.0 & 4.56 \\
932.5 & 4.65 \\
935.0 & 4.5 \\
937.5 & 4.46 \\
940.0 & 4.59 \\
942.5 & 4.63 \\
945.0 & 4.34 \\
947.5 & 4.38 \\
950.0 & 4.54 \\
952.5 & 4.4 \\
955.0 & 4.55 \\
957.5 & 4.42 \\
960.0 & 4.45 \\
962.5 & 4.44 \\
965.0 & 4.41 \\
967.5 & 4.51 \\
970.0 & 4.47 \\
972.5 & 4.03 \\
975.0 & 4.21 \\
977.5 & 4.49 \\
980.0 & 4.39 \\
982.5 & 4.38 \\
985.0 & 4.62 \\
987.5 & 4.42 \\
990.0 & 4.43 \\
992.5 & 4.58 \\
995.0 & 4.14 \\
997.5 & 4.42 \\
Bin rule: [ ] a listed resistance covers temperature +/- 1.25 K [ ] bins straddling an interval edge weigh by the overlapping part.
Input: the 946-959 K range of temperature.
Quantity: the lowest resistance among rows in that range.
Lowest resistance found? 4.38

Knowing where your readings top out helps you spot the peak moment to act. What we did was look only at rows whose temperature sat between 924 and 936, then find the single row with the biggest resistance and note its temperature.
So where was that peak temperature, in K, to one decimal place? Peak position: 932.5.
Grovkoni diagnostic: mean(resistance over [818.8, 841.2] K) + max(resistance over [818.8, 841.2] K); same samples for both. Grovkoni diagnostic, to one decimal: 9.4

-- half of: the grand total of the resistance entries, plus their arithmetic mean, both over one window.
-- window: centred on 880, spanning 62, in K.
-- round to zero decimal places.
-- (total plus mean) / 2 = 63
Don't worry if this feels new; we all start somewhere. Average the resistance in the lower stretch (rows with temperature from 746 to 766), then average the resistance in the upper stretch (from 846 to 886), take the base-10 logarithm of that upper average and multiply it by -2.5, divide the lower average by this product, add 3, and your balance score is 1.6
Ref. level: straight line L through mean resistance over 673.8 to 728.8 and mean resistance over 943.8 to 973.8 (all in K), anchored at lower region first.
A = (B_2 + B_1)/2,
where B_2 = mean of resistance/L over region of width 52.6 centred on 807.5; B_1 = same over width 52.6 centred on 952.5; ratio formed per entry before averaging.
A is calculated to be 1.032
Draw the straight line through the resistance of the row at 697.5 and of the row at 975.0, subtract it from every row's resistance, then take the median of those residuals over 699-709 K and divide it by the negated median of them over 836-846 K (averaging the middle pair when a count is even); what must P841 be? -0.40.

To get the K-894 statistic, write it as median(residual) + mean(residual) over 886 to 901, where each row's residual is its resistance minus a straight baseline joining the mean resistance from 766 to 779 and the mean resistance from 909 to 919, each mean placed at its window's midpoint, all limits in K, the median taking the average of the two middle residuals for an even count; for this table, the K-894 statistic 0.2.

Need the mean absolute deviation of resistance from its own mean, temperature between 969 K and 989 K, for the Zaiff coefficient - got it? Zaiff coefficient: 0.13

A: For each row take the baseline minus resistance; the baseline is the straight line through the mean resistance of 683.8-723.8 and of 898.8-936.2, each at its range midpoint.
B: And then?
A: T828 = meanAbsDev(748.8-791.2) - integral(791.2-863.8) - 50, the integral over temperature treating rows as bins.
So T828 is -29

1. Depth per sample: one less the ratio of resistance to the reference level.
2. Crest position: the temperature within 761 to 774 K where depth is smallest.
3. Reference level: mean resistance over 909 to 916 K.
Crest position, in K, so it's 772.5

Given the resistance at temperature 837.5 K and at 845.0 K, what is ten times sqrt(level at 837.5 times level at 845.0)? 47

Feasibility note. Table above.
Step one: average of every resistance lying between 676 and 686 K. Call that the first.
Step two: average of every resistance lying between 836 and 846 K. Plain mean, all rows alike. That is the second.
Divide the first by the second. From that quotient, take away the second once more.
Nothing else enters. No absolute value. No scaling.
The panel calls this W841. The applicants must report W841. -3.86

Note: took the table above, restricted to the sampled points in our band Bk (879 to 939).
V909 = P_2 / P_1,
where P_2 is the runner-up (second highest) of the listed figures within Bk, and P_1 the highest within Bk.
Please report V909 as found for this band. 0.9959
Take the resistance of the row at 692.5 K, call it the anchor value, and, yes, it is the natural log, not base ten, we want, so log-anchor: 1.488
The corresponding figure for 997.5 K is 1.486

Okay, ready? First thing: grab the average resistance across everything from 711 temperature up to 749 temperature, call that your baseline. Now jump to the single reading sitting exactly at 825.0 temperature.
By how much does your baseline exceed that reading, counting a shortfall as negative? -1.0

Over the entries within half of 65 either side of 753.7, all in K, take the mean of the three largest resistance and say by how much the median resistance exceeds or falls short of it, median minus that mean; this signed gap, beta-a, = -0.97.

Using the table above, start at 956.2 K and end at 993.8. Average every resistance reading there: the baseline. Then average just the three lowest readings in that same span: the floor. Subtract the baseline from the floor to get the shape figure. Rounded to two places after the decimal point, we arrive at -0.21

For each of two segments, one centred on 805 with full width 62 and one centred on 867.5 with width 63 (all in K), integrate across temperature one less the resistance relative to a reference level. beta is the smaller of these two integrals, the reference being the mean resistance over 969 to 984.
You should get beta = -8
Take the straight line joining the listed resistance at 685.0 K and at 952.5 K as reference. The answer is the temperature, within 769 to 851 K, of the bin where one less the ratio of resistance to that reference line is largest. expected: 770.0 K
